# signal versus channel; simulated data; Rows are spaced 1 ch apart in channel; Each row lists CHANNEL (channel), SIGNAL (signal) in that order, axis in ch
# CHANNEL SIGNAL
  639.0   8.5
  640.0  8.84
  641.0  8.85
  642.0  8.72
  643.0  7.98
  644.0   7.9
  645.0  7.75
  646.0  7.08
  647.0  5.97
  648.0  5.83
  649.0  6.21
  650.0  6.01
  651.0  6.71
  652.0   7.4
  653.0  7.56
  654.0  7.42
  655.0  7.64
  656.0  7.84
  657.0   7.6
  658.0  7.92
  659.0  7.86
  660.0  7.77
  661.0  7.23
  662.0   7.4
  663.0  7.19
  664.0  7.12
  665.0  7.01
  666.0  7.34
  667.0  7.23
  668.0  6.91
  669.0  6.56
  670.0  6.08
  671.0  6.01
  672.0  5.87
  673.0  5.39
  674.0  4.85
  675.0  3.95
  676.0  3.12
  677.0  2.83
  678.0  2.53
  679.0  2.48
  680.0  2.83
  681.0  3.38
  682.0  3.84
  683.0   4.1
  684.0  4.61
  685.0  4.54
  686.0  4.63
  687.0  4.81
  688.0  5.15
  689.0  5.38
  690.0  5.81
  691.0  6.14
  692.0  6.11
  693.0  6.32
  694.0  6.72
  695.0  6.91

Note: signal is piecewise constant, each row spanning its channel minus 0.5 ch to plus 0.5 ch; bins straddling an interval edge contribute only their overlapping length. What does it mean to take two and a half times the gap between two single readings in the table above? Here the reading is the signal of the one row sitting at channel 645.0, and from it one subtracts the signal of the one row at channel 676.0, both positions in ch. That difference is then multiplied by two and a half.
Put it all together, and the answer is 12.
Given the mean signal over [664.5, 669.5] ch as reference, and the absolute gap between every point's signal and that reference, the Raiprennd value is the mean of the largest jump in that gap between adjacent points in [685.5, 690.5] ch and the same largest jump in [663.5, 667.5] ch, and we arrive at 0.38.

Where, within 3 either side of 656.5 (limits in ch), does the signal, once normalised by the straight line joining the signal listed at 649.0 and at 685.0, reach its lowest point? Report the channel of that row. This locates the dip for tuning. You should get 654.0 ch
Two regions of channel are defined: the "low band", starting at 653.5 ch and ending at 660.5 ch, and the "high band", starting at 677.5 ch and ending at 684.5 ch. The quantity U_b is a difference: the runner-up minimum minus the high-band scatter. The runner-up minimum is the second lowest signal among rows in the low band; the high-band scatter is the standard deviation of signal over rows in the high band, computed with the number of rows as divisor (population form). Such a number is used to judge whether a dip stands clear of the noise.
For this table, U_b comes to 6.84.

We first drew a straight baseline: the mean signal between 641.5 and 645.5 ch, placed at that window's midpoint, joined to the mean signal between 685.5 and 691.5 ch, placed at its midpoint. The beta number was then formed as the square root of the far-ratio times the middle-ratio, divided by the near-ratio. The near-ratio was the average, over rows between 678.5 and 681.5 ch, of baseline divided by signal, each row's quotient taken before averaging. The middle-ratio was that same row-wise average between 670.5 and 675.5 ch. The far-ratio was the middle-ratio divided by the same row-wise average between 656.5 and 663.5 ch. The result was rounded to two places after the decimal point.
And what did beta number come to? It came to 0.62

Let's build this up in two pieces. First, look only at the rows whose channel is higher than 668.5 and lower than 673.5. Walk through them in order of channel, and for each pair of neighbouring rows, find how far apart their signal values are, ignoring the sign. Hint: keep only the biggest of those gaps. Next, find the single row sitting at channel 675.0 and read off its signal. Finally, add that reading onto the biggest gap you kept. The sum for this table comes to 4.4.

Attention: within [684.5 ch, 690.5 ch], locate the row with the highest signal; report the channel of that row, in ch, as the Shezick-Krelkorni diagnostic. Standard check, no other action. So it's 690.0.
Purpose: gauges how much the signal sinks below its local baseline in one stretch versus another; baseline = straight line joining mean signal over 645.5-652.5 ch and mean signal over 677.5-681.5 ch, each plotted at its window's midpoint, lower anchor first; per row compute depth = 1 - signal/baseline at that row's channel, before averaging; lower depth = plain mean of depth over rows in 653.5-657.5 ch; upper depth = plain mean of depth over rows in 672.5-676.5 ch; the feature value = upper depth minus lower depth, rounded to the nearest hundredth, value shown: 0.08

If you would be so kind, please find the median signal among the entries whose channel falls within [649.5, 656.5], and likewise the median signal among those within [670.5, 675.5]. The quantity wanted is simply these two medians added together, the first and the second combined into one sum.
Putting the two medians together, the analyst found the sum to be 12.8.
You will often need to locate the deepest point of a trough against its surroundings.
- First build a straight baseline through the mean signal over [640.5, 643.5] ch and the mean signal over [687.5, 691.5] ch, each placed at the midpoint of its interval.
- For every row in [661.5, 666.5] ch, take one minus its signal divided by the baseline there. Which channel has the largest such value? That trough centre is 665.0 ch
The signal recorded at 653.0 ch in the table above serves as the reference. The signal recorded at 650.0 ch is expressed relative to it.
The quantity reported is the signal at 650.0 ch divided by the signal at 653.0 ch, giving 0.79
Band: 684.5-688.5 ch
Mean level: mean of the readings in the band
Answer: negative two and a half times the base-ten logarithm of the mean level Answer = -1.7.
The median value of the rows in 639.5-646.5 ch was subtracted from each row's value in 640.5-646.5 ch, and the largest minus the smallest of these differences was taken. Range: 1.77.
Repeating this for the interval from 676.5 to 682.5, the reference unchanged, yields 1.36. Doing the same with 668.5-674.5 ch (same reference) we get 1.71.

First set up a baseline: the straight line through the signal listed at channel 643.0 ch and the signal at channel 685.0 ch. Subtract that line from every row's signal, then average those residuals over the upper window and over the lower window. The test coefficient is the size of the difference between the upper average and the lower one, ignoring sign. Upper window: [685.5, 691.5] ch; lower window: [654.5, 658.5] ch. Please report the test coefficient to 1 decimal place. 0.2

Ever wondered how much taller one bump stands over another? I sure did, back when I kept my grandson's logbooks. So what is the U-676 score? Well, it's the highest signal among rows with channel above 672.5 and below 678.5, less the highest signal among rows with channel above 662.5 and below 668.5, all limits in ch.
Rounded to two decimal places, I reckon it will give -1.95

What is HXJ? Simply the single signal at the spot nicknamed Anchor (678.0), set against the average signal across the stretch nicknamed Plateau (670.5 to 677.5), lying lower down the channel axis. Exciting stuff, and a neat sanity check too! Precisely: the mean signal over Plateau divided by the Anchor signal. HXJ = 1.8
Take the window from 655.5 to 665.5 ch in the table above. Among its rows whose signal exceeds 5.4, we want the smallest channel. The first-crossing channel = 656.0 ch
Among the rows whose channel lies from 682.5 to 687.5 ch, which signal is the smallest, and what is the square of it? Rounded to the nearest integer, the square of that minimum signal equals 17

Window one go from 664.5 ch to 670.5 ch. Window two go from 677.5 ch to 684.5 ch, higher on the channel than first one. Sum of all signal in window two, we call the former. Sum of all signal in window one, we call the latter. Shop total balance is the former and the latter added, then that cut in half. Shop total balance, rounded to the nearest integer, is 32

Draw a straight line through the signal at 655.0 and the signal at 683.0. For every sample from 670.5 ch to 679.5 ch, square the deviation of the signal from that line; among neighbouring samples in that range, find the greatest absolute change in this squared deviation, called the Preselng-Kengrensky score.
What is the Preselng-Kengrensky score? 2.1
